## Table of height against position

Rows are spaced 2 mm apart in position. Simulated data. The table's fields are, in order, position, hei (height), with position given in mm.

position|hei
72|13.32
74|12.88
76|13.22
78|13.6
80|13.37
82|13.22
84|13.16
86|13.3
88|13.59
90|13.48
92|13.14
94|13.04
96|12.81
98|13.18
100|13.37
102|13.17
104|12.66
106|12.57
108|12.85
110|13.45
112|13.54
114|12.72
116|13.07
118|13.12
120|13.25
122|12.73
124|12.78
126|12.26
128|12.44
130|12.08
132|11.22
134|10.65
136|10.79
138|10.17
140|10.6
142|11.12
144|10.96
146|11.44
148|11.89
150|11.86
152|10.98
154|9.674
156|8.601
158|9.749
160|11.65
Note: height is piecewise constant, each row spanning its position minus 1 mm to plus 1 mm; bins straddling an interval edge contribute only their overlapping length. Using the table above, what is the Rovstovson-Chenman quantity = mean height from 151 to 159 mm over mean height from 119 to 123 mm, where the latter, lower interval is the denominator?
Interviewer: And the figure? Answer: 0.75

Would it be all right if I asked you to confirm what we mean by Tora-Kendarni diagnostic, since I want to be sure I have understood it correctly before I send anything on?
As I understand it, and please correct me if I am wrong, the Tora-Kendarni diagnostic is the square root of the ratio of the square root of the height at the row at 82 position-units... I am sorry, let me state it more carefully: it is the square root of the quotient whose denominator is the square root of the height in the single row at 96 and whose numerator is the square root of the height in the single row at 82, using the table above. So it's 1.01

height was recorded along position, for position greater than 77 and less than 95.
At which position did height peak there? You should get 78 mm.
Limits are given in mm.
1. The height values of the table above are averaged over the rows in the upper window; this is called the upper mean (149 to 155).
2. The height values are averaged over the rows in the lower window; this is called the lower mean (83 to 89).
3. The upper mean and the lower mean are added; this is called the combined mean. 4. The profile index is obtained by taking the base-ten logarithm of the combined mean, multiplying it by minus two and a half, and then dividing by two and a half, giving -1.38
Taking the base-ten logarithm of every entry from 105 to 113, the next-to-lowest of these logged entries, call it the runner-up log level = 1.11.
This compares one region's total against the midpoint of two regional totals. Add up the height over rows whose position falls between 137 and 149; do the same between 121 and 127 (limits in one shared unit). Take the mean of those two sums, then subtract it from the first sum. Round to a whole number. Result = 14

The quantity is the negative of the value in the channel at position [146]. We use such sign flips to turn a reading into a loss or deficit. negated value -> -11.4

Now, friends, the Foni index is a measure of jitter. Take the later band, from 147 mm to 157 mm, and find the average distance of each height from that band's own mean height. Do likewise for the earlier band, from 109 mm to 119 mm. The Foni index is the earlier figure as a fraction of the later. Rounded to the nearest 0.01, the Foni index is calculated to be 0.22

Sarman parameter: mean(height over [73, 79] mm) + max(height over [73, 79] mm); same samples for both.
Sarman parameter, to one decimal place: 26.8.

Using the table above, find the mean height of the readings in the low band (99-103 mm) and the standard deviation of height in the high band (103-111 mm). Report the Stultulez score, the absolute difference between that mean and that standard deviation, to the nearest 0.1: 12.9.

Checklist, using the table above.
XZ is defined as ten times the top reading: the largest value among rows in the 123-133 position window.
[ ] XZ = 128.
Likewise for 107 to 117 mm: 135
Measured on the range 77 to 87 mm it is 136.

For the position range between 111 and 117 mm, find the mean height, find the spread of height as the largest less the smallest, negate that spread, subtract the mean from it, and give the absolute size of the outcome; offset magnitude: 13.9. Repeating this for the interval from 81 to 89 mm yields 13.7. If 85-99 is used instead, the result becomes 14.0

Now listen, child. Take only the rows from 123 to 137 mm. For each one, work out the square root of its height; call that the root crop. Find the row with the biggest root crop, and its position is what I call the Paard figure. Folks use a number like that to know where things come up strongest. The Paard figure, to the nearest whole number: 124 mm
